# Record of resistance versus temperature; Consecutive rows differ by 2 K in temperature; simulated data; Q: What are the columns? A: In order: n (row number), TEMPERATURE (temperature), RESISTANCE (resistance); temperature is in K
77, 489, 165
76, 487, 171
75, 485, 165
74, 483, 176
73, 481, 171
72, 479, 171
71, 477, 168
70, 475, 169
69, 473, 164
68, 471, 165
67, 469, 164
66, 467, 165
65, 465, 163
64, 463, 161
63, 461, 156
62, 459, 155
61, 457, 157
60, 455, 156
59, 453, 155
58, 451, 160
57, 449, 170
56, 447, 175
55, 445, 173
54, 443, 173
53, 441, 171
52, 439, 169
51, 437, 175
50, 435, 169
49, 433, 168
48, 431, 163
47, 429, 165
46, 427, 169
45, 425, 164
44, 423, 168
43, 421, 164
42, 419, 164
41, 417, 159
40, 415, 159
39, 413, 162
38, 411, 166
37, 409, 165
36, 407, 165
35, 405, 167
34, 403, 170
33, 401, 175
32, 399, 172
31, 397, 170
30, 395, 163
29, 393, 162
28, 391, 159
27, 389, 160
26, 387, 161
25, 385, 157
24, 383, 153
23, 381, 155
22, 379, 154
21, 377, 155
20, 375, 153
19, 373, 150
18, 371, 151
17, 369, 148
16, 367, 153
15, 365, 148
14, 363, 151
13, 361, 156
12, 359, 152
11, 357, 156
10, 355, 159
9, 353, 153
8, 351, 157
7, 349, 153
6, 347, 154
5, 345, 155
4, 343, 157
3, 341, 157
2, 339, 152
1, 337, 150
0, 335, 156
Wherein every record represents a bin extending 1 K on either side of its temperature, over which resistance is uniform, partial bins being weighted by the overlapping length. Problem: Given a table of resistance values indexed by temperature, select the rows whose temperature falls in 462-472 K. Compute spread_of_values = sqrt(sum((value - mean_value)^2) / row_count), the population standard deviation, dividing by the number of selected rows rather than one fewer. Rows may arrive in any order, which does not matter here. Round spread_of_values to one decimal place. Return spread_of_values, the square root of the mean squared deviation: 1.5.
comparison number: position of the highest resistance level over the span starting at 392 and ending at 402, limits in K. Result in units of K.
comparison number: 401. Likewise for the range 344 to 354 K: 351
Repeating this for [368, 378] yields 377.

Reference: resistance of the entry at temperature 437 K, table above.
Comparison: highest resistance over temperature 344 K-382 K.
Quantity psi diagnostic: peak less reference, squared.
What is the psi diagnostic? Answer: 256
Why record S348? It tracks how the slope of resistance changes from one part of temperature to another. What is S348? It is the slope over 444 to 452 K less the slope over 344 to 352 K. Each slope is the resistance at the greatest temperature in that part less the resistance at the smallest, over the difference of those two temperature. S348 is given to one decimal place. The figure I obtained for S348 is -2.5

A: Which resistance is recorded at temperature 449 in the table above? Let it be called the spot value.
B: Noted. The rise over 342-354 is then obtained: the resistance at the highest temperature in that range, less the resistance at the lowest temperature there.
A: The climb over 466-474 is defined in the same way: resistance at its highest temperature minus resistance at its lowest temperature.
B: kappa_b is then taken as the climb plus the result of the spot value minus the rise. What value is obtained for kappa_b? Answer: 173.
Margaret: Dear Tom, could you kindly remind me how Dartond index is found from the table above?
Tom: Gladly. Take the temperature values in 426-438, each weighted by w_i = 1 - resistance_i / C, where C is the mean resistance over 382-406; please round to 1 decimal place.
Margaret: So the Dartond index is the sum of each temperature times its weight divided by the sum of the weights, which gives 433.9 K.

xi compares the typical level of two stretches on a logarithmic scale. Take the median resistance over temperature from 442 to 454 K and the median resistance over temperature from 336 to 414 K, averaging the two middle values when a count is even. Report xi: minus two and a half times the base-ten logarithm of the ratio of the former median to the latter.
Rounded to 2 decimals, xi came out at -0.10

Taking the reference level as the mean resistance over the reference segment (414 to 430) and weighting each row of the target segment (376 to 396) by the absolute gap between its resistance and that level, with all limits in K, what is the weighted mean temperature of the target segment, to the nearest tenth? 383.2 K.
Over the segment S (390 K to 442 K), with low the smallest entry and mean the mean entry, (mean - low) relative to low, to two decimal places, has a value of 0.05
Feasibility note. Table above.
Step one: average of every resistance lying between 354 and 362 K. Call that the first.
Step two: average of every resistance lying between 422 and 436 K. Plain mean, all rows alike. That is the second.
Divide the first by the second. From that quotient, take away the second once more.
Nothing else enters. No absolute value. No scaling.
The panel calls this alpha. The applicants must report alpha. -166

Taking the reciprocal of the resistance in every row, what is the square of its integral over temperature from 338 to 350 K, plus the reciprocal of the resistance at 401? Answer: 0.0117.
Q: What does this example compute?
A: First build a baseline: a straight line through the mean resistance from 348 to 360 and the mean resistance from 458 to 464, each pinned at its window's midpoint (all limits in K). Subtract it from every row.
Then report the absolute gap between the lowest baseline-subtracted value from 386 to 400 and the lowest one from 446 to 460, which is 5.5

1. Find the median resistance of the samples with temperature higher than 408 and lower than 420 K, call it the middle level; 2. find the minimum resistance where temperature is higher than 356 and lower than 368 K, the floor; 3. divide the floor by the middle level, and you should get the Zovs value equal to 0.91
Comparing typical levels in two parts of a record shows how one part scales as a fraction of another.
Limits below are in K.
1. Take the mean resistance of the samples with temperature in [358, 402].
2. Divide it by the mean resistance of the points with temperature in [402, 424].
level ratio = 0.96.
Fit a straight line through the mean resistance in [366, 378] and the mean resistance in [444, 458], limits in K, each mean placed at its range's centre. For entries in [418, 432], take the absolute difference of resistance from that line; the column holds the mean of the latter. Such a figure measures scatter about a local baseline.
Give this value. 6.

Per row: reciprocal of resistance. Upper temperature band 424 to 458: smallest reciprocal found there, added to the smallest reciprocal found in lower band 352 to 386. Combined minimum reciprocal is 0.0120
